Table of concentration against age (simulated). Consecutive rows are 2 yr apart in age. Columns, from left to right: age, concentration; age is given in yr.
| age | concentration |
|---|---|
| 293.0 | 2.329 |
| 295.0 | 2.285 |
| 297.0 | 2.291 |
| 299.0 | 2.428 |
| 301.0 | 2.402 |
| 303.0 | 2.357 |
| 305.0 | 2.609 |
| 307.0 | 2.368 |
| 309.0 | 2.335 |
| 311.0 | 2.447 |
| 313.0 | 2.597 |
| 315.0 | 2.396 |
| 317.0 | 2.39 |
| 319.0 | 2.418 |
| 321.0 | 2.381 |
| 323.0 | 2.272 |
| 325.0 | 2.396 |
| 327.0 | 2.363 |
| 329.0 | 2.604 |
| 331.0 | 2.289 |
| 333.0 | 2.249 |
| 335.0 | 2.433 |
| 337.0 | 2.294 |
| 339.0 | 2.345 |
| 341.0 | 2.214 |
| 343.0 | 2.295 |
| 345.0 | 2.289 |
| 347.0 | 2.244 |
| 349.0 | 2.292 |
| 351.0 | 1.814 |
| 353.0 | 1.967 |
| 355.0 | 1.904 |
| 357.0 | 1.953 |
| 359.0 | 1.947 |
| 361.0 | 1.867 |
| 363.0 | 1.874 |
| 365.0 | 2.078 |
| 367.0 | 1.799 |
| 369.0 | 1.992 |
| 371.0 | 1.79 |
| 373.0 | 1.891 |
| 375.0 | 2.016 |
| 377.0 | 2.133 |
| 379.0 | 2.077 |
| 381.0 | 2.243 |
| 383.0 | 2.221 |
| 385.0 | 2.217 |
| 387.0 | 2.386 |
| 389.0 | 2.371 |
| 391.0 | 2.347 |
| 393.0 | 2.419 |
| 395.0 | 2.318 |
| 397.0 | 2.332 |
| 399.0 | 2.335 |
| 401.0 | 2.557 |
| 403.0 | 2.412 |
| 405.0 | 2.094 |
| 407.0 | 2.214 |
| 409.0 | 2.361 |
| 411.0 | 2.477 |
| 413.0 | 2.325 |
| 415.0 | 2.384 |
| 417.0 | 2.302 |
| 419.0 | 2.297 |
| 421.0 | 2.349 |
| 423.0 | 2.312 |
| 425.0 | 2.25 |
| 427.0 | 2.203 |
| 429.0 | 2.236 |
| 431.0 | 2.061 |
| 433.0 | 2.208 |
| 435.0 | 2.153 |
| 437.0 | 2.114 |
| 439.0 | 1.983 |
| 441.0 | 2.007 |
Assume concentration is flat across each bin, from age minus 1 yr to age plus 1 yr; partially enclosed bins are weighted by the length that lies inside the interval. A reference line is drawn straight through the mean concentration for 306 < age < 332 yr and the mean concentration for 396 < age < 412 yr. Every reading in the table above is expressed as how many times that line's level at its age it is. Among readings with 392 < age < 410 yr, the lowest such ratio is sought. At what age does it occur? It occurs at 405.0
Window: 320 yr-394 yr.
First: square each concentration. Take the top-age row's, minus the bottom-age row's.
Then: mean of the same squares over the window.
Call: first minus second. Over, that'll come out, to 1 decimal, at -4.6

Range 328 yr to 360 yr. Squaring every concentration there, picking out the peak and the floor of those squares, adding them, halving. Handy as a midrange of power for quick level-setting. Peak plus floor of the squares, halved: 5.0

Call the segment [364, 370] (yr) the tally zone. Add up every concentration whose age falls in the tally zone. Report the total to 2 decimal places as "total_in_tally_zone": 5.87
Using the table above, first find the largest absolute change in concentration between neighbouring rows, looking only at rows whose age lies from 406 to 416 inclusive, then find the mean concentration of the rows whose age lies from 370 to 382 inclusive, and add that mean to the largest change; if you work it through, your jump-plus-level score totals 2.18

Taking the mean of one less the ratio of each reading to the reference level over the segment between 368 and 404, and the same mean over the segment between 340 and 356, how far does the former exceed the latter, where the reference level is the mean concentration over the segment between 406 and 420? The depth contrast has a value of -0.042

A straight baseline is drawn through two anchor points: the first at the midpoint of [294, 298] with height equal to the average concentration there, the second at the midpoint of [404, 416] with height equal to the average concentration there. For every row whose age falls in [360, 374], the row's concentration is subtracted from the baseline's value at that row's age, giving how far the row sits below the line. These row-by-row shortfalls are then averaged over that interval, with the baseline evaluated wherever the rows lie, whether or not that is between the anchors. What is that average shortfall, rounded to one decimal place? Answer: 0.4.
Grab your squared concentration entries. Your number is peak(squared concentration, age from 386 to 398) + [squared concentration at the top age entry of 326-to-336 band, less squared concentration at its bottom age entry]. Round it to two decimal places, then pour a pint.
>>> 6.19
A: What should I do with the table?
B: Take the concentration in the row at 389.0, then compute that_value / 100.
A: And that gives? 0.0237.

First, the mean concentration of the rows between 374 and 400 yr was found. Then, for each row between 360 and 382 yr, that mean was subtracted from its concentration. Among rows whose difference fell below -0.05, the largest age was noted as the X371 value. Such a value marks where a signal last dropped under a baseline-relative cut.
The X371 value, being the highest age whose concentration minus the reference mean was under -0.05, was 379.0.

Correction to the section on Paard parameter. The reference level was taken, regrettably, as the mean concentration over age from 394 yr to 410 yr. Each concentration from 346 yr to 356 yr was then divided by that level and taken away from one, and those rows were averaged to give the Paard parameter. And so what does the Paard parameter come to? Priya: 0.12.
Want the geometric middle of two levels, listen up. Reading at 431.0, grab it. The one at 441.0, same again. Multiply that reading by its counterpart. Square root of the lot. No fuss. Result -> 2.03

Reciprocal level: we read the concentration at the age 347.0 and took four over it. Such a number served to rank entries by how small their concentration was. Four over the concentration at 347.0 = 1.78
